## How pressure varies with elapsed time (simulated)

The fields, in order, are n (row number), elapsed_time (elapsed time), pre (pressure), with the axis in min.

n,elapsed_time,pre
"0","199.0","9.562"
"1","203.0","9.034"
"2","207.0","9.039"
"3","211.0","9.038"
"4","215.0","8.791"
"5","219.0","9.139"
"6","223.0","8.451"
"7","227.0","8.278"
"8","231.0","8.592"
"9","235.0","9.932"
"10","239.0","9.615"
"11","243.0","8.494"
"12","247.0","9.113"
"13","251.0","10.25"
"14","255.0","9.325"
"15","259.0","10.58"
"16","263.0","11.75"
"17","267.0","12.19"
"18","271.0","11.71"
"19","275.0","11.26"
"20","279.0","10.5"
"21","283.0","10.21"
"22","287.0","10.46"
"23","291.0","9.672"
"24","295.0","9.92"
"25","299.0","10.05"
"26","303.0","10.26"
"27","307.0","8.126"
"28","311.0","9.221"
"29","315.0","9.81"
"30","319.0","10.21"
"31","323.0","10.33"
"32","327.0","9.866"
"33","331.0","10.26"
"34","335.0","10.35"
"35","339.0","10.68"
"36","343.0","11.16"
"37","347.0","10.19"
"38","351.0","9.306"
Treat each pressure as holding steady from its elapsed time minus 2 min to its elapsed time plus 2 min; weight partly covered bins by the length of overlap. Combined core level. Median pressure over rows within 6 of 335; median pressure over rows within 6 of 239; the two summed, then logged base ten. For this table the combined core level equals 1.30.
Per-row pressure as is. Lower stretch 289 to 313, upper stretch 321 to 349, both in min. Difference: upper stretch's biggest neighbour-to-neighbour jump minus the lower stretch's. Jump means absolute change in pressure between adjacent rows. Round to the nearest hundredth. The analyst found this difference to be -1.16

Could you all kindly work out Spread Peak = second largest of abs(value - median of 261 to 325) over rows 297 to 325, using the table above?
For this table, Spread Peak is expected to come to 1.01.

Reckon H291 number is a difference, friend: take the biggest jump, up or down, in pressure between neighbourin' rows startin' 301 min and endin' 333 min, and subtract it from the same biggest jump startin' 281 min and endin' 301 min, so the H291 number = -1.3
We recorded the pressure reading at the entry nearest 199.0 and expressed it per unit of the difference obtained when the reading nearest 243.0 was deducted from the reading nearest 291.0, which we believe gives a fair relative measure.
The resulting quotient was 8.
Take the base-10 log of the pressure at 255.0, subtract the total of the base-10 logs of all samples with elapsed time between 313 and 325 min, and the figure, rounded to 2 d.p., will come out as -2.05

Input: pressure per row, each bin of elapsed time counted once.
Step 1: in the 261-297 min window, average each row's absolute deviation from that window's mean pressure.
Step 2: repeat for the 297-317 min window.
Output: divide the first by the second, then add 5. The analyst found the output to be 6.2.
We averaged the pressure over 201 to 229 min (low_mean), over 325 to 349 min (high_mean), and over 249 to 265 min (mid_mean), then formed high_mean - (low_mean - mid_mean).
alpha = 12.1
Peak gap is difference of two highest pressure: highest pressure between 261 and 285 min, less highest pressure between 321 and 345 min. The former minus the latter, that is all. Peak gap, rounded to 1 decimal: 1.0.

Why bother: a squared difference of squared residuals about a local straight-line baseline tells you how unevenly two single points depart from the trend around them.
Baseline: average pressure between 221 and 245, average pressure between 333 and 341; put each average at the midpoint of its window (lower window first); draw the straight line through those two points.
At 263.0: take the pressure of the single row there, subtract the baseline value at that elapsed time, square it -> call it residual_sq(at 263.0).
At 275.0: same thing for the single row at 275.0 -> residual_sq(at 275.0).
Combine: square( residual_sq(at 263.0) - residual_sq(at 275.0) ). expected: 8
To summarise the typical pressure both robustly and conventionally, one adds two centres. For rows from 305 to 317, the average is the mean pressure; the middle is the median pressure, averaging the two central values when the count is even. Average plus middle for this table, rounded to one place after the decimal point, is 18.3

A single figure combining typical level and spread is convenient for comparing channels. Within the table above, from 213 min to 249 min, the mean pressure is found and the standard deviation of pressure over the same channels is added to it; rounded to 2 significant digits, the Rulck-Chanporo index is 9.5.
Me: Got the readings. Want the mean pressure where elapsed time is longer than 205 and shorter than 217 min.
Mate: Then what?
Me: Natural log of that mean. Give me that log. 2.19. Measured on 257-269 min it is 2.44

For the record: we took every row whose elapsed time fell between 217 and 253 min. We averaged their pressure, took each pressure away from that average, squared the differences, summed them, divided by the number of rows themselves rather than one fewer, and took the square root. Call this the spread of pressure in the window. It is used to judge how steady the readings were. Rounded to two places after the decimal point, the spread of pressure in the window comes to 0.67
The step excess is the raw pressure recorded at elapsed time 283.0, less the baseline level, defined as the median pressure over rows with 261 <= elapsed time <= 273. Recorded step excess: -1.5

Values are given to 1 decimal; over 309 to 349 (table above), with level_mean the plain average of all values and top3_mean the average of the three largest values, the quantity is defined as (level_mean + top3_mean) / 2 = 10.5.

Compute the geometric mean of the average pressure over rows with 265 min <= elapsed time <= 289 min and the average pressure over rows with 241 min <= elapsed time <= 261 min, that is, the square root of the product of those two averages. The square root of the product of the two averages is 10.3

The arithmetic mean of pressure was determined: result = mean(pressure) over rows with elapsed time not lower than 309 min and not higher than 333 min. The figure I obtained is 9.9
